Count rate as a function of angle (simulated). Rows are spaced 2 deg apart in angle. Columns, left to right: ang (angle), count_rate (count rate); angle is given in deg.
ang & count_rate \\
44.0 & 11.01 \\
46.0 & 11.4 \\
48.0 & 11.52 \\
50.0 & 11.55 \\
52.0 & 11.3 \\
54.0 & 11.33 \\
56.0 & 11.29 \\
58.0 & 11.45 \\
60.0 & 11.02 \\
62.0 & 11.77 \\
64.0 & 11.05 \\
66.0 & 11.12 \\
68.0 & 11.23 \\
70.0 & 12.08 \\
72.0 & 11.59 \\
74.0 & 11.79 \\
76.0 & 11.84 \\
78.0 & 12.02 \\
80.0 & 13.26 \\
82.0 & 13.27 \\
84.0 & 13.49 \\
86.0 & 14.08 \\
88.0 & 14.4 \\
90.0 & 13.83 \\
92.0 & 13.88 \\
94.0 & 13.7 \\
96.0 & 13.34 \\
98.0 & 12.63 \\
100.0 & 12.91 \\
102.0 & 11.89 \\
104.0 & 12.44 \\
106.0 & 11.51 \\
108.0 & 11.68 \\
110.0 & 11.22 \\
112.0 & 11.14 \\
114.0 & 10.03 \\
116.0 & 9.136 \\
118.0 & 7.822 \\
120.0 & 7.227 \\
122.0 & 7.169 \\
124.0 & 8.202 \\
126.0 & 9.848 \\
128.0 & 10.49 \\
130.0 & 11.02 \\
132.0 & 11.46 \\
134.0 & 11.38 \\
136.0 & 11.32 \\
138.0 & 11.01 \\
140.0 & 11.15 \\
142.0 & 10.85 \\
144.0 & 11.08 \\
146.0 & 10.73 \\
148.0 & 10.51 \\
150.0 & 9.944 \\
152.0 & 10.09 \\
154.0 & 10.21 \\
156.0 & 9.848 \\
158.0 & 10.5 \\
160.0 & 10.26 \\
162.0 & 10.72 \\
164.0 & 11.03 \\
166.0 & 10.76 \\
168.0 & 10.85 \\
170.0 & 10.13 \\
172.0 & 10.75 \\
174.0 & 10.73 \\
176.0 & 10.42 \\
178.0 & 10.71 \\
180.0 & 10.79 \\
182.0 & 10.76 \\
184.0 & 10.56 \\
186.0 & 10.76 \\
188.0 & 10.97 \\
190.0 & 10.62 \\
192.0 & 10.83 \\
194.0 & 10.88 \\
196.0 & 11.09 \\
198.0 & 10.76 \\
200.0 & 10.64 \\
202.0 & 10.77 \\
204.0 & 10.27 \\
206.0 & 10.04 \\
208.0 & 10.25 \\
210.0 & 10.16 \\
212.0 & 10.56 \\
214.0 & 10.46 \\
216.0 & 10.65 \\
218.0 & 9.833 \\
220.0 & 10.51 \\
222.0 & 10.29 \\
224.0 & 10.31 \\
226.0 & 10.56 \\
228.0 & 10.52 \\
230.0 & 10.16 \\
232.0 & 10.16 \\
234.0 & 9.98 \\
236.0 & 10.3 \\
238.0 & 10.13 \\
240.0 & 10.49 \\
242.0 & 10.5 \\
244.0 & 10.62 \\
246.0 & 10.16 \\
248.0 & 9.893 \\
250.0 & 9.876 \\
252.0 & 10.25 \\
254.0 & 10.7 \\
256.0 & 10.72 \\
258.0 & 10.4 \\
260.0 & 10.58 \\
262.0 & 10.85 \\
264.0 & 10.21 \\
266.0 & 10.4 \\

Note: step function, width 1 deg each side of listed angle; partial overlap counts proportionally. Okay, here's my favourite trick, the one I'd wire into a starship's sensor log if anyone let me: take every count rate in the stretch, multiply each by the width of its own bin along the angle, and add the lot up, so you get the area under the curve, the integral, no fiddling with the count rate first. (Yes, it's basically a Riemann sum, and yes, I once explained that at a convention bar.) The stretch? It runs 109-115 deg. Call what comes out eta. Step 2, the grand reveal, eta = 64.8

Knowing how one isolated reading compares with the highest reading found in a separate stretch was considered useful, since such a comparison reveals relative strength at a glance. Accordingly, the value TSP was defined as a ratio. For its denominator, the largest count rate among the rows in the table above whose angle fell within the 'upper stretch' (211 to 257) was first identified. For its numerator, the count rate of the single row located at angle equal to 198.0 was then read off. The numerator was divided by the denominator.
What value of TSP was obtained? 1.00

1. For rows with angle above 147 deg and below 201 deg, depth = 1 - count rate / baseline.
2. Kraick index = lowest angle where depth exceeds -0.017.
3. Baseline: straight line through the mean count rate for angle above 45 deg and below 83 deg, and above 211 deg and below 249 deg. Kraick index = 148.0 deg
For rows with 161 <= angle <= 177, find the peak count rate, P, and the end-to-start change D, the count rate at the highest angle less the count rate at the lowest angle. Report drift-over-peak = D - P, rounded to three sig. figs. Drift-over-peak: -11.3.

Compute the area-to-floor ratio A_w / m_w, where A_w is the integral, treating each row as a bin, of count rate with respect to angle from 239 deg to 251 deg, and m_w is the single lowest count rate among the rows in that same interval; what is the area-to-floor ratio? 12.5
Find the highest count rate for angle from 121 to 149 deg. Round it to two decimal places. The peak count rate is 11.46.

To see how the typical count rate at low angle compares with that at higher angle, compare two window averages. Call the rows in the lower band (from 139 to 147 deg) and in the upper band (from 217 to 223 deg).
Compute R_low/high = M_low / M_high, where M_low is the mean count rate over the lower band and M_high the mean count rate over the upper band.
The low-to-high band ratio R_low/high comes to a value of 1.07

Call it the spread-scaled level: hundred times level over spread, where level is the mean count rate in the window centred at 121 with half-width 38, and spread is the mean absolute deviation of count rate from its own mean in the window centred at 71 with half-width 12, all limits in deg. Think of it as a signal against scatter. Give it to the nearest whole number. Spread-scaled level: 2033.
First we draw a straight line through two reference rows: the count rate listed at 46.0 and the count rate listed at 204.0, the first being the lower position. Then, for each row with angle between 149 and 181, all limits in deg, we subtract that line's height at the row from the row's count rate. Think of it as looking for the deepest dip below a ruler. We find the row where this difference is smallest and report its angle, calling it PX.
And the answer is 156.0 deg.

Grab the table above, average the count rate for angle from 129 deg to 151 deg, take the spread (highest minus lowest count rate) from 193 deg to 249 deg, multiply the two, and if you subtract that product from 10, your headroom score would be -4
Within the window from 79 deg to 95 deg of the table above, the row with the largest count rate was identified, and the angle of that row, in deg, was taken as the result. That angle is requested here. 88.0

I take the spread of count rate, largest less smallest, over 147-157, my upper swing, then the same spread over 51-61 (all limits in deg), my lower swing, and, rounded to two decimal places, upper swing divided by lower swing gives 1.54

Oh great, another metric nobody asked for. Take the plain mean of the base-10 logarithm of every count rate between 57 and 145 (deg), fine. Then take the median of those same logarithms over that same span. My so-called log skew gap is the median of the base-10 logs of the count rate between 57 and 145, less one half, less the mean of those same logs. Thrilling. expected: -0.495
